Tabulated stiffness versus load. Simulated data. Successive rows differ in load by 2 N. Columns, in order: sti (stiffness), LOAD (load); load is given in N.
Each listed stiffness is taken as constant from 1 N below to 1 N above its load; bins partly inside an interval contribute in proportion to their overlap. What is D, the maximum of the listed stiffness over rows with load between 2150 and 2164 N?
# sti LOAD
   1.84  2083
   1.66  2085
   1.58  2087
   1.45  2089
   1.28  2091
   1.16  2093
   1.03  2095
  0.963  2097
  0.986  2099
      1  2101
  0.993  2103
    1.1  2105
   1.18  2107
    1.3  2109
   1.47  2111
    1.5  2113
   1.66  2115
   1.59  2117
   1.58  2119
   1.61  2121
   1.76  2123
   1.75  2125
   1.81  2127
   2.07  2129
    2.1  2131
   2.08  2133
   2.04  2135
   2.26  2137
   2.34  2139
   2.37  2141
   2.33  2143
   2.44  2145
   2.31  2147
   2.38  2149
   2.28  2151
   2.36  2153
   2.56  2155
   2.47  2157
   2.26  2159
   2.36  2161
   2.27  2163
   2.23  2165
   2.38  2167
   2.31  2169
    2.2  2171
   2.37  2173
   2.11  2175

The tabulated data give 2.56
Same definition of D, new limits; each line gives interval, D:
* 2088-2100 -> 1.45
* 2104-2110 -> 1.3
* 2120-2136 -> 2.1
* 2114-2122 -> 1.66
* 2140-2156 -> 2.56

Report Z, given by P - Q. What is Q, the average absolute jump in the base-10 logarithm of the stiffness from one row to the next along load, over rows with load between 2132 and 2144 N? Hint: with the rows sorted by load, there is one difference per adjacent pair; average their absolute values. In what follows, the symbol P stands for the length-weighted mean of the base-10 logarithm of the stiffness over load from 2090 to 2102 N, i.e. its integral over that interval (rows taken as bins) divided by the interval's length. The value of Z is 0.01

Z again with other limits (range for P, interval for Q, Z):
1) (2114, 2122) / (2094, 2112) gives 0.18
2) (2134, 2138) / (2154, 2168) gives 0.31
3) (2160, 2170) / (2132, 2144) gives 0.35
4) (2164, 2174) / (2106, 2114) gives 0.33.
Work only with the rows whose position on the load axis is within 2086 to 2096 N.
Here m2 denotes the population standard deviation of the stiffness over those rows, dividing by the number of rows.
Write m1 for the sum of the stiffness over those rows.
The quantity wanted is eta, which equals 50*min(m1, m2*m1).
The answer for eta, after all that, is 64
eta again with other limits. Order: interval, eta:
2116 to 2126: 33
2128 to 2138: 41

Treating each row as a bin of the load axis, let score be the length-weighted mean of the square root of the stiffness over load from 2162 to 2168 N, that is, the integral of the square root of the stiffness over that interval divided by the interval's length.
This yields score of 1.51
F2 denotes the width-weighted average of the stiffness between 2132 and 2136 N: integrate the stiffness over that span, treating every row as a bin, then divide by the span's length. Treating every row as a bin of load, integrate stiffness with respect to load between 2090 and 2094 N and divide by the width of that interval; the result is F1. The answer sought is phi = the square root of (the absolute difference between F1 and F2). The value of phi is 0.9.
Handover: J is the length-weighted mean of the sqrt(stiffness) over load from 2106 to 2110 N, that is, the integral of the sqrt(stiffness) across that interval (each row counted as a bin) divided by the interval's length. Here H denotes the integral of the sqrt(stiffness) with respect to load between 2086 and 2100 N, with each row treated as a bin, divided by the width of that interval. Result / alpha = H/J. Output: 0.98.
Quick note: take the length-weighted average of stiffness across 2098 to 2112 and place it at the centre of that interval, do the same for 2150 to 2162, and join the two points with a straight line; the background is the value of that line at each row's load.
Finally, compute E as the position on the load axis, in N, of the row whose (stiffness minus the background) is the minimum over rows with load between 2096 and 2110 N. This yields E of 2103 N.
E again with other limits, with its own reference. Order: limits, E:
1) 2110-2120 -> 2119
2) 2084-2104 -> 2103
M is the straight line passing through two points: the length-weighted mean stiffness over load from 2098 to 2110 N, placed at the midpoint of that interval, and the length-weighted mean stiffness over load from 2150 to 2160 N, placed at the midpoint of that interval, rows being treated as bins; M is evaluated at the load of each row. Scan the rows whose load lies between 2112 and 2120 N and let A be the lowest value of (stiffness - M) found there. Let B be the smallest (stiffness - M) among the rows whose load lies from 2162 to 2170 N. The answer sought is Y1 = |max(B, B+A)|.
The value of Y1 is 0.32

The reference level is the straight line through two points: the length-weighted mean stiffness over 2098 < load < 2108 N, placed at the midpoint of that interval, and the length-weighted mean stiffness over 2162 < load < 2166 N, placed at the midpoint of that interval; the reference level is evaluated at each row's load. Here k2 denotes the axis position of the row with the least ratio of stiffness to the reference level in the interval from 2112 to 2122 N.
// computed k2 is 2121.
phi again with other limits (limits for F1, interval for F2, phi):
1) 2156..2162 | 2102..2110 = 1.1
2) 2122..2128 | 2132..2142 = 0.7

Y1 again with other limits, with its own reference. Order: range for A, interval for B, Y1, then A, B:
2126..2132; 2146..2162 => 0.09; 0.13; -0.23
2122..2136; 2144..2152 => 0.12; 0.12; 0.00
